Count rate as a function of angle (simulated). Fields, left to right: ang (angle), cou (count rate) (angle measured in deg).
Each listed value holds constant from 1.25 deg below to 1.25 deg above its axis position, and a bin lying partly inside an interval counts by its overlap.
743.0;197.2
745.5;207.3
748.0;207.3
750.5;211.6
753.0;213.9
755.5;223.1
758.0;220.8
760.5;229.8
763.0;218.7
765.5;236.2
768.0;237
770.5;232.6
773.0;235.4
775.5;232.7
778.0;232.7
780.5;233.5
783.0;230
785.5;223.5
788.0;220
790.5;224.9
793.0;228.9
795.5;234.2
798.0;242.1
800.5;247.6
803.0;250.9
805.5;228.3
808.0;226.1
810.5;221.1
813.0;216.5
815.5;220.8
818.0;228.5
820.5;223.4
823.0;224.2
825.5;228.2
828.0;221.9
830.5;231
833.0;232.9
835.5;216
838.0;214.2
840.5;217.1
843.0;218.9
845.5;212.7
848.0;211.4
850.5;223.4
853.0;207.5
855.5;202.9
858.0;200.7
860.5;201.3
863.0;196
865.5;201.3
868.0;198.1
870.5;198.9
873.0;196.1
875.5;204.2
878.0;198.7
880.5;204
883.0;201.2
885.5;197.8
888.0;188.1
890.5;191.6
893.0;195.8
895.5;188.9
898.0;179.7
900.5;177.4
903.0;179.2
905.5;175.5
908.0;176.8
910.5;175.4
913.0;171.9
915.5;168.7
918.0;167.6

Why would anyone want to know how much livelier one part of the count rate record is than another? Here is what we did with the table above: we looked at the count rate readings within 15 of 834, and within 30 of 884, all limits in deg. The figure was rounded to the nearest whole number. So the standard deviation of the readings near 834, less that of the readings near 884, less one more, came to -5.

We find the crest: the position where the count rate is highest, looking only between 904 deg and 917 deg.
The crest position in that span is 908.0 deg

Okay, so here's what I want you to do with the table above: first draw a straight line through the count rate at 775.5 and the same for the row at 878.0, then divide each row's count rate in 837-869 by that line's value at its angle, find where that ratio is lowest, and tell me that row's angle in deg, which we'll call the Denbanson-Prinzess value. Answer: 863.0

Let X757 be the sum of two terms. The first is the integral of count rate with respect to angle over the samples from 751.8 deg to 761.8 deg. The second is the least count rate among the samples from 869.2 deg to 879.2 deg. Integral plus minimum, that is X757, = 2415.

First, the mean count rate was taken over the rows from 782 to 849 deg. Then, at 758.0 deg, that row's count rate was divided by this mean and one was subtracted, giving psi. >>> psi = -0.02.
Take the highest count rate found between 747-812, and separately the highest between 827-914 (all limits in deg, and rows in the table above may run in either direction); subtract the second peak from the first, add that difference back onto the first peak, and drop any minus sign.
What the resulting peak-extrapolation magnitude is 269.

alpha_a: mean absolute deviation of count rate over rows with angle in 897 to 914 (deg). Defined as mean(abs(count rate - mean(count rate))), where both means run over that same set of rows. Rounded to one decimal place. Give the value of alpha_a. 2.0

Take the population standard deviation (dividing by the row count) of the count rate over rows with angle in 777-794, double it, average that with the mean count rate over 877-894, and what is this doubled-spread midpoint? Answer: 103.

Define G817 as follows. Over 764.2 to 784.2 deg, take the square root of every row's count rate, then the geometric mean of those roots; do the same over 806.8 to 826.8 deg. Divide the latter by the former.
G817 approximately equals 0.98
